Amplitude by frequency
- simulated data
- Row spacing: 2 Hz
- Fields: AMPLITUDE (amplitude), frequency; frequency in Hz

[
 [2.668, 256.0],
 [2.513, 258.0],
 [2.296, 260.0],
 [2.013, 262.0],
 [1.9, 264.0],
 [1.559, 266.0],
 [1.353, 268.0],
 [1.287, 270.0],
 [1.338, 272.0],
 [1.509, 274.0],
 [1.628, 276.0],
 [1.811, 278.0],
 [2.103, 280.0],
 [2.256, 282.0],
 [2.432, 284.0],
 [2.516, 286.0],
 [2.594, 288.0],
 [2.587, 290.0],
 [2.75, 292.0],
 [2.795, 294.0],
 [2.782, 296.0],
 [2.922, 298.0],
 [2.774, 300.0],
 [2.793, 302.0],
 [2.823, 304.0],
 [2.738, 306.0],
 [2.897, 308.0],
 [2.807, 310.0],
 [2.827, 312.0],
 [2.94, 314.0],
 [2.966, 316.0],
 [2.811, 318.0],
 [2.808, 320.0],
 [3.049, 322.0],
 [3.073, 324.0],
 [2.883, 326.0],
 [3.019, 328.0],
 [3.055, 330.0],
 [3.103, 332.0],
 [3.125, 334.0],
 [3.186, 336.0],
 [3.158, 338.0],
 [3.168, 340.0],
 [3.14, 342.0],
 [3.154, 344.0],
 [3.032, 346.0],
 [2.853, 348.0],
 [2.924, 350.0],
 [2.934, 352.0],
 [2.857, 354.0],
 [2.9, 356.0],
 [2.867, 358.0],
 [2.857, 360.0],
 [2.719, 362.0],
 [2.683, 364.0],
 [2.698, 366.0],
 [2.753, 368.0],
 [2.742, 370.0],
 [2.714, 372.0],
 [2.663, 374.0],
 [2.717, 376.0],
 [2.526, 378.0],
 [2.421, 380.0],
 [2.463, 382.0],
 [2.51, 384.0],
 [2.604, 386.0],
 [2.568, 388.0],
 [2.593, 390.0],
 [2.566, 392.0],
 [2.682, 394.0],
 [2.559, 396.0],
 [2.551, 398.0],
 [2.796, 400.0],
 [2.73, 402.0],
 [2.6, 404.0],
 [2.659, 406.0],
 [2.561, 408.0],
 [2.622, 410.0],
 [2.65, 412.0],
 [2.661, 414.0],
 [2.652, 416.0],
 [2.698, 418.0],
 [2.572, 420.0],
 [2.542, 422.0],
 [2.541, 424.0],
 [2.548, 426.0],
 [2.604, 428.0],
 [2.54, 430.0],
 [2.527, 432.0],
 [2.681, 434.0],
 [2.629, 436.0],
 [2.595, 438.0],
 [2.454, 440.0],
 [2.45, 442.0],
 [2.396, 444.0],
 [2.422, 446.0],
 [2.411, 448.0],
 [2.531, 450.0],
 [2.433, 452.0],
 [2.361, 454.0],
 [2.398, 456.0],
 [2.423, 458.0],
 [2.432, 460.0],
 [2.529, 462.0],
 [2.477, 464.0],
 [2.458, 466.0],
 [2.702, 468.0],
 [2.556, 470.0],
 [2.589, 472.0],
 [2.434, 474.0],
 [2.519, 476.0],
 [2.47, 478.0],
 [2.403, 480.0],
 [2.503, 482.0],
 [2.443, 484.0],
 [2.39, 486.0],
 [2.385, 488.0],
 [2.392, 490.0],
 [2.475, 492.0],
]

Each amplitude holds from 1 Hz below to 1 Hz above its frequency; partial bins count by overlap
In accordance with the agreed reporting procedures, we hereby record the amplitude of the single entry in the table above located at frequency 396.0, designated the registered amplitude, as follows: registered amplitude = 2.559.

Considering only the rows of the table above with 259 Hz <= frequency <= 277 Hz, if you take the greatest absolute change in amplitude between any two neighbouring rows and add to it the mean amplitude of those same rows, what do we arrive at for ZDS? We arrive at 1.99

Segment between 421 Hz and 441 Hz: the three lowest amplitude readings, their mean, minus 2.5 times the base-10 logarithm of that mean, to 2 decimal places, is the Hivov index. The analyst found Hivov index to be -1.00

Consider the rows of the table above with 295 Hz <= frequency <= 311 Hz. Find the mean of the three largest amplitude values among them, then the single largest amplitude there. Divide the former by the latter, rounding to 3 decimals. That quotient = 0.986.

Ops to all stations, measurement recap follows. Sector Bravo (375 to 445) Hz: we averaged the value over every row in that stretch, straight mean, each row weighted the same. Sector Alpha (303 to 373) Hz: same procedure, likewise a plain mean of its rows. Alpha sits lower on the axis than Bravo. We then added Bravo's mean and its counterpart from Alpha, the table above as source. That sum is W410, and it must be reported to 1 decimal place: 5.5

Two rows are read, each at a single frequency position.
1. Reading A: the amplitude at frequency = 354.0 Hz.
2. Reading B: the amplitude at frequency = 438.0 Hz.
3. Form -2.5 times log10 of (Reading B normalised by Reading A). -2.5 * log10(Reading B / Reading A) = 0.10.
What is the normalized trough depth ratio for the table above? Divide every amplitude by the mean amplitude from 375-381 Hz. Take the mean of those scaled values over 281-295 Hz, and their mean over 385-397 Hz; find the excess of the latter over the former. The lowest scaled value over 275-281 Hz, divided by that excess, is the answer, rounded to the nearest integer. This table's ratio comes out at 48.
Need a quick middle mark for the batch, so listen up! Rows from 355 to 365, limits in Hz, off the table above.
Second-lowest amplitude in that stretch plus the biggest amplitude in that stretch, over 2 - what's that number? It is 2.81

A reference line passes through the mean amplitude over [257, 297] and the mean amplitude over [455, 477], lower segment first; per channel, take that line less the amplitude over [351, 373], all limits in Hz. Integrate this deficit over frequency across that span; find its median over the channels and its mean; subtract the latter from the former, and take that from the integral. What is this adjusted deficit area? -11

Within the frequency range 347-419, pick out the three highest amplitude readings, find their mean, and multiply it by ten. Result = 29.2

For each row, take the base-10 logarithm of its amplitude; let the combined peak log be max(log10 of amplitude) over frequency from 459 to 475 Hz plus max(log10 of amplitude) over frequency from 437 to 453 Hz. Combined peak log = 0.85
